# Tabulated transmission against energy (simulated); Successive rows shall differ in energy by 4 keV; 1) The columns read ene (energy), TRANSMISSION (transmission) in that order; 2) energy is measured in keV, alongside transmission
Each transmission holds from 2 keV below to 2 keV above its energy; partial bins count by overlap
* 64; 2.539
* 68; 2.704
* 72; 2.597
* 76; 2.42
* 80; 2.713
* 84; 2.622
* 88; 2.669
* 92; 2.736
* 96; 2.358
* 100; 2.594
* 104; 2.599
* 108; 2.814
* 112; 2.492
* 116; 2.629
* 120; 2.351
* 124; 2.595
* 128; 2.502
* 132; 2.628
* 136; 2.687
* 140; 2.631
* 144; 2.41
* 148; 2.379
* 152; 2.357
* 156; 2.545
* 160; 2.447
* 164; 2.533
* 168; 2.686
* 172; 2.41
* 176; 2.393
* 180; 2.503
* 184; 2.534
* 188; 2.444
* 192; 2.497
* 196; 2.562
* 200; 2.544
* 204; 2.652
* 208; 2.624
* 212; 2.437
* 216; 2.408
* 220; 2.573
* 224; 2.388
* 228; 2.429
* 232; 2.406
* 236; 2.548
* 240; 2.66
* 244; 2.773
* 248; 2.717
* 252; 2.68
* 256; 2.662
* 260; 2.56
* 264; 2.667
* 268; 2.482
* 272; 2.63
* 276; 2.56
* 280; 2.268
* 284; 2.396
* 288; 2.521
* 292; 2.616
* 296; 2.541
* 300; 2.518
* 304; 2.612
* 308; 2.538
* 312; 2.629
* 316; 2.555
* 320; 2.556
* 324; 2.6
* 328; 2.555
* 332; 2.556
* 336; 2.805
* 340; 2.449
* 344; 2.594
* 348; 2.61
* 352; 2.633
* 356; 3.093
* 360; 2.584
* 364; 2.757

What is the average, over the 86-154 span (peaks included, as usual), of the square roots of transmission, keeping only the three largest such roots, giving 1.66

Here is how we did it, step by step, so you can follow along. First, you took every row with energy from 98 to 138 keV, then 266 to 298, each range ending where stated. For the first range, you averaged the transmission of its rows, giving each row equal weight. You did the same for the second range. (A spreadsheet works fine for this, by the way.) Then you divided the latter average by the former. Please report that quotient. 0.97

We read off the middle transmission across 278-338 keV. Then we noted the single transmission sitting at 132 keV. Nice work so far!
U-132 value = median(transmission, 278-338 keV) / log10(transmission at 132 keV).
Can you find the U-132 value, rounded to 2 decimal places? 6.09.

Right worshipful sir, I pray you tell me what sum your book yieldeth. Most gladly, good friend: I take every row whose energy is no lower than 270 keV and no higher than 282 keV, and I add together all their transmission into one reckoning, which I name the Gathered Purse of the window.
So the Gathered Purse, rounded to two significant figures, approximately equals 7.5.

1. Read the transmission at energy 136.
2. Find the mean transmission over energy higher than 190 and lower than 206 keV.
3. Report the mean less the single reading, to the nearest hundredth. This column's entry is -0.12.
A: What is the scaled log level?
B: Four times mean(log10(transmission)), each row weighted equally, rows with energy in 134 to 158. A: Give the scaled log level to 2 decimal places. 1.59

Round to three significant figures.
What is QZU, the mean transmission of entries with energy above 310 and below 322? 2.58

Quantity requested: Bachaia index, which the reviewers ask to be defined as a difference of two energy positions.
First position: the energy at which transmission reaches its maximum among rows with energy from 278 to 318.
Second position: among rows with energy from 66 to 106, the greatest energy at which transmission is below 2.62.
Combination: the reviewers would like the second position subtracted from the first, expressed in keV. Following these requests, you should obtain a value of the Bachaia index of 208 keV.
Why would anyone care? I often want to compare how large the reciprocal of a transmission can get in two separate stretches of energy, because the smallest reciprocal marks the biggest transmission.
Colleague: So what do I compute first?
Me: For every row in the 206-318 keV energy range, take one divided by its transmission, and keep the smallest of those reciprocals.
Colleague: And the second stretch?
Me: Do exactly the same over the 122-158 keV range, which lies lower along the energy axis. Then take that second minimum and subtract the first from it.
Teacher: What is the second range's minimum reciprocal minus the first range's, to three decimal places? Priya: 0.012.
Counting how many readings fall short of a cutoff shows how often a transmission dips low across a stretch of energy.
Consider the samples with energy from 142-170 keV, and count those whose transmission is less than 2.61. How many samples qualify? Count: 6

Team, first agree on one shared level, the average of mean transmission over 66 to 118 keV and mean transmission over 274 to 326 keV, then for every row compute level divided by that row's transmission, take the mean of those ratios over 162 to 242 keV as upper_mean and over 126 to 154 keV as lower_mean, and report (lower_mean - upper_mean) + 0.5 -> 0.500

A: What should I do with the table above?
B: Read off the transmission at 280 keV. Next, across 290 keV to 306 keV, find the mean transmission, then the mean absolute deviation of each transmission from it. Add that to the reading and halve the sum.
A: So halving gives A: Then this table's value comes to 1.16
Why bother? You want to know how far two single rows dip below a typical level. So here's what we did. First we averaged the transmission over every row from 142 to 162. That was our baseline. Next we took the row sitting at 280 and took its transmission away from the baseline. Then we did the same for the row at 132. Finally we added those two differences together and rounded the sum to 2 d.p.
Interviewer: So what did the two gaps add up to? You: -0.04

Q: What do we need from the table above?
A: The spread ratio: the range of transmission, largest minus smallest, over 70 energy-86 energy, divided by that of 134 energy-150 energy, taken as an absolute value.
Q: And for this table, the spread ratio 0.95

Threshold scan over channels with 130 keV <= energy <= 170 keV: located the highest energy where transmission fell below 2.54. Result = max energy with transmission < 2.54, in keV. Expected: 164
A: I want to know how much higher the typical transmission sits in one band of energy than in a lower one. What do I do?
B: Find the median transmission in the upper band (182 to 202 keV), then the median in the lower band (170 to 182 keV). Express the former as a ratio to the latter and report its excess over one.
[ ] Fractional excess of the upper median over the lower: 0.051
